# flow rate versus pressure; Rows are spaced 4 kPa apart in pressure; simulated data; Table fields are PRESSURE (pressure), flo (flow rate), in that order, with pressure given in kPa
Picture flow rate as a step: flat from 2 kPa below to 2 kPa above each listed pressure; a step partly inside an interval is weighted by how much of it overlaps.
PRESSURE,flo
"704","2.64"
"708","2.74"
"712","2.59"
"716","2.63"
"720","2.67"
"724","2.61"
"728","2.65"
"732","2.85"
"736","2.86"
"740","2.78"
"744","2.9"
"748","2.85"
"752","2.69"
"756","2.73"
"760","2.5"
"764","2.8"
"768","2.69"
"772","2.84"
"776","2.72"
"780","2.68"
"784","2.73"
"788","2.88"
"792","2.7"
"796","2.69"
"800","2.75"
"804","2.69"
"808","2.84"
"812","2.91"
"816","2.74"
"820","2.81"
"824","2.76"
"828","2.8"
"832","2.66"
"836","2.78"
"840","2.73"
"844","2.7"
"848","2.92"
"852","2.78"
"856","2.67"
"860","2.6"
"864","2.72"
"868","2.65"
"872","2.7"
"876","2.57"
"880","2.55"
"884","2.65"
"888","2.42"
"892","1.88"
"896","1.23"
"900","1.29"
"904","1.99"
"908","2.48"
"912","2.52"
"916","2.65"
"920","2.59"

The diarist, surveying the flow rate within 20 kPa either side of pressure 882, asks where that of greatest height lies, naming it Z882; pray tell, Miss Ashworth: 864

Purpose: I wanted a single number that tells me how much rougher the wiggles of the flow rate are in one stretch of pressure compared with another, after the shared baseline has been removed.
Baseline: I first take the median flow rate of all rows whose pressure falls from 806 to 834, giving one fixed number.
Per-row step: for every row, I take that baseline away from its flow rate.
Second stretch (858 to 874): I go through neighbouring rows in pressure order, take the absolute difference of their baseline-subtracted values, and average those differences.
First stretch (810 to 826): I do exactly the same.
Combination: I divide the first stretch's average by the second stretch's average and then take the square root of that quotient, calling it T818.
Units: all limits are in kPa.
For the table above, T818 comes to 1.10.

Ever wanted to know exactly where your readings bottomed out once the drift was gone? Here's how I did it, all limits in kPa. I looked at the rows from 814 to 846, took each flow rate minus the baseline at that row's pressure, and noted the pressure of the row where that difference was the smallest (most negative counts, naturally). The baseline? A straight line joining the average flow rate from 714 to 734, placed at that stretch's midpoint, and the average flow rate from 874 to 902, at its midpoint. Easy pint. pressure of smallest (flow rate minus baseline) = 832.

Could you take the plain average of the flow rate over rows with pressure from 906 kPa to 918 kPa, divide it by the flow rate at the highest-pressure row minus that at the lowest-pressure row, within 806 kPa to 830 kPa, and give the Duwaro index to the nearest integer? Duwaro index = -64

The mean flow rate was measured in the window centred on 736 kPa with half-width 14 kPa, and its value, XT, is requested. 2.79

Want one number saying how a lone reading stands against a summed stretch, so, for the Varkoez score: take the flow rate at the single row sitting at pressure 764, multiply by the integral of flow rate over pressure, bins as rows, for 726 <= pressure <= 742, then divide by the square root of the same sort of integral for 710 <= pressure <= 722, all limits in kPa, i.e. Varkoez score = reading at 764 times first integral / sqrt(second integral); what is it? 22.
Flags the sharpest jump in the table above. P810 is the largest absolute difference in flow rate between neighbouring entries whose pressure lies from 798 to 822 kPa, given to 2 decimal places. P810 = 0.17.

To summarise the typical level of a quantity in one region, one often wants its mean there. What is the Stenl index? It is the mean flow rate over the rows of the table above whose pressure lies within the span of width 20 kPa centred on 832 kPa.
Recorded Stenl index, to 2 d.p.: 2.75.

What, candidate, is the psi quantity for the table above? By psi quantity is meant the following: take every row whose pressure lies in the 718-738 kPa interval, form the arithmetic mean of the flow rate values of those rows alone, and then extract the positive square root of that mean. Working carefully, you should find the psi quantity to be 1.65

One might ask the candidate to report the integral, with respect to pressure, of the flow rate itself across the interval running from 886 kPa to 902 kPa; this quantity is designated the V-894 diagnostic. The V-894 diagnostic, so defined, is 27.3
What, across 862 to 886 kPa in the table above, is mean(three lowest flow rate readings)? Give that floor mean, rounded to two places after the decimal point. 2.59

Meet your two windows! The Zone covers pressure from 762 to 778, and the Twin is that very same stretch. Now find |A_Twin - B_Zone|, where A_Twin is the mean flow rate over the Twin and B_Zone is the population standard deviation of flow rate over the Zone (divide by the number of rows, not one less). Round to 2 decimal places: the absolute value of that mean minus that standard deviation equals 2.70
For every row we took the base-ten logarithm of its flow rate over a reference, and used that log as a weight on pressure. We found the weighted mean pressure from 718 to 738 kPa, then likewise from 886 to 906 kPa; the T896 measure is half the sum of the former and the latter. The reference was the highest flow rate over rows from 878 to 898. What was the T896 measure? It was 815.9 kPa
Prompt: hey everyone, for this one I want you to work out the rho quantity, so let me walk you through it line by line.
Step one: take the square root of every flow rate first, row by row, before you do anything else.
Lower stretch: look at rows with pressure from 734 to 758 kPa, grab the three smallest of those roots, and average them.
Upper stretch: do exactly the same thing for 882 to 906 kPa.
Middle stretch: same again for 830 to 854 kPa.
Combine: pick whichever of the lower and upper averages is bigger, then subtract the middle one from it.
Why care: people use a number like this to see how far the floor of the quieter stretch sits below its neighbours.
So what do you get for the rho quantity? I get 0.011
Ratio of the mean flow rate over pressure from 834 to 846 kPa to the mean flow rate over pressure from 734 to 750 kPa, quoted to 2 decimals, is 0.96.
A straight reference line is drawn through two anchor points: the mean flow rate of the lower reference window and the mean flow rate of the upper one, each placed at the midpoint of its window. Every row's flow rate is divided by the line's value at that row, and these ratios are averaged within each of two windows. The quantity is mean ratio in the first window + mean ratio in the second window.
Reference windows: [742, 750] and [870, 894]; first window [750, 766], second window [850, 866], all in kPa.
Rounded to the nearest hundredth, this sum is 2.01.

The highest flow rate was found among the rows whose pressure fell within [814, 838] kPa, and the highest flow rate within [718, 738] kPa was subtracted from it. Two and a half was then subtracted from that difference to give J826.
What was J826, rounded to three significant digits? -2.55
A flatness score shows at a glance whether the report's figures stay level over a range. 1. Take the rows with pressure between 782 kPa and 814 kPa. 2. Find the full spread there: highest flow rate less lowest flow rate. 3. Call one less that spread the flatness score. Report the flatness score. 0.780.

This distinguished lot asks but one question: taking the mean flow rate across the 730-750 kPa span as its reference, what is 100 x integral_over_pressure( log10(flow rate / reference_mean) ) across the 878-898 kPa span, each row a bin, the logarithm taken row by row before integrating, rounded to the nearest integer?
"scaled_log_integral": -278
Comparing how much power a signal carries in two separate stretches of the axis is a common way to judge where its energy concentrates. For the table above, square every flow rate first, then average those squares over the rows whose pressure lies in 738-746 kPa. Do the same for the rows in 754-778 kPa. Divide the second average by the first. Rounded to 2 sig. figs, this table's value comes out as 0.91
